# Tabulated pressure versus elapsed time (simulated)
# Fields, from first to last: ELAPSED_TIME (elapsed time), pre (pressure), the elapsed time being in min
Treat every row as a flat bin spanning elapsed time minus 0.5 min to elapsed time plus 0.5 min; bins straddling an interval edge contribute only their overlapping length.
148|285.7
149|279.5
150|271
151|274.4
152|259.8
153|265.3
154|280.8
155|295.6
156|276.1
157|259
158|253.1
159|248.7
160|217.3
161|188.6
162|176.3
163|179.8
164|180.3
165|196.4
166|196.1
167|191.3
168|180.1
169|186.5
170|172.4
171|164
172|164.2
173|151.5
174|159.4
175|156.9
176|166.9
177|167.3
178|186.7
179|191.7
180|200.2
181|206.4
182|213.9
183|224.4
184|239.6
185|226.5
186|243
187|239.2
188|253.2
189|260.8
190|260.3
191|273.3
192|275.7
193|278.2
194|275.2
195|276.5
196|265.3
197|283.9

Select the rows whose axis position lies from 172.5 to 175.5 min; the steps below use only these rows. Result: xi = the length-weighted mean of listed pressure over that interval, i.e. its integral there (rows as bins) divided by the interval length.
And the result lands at 156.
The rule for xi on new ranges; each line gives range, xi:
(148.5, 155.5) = 275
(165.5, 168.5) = 189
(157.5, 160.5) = 240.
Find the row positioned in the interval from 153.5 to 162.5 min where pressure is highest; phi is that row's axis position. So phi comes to 155 min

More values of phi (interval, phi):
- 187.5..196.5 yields 193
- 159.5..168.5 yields 160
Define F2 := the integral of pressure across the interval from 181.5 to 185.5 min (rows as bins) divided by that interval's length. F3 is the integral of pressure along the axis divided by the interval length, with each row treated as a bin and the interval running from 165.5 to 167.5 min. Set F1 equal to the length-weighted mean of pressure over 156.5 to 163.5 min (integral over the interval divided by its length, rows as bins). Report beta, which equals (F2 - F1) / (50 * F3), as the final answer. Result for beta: 0.0009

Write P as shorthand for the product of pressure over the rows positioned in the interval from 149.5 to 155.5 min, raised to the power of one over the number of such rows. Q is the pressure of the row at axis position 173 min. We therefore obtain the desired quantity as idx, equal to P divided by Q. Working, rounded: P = 274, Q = 151.5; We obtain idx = 1.81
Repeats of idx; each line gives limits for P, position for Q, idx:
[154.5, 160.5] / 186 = 1.06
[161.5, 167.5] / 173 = 1.23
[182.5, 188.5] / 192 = 0.86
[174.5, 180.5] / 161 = 0.94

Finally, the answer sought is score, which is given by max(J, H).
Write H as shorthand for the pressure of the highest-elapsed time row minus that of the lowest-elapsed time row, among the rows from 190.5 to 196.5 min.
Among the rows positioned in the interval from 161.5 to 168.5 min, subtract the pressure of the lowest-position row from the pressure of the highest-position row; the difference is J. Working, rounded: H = -8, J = 4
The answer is 4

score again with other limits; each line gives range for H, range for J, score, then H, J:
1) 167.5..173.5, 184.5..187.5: 13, -29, 13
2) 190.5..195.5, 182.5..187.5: 15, 3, 15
